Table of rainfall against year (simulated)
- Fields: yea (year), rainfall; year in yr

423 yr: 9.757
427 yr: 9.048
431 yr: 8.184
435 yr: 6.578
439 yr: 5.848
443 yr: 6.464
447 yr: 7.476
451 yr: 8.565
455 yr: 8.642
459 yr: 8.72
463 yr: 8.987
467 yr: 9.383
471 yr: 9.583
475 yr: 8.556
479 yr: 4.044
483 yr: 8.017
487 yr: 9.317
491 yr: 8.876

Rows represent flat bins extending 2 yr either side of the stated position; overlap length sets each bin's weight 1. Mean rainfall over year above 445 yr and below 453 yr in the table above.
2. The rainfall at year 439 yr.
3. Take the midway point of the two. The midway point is 6.9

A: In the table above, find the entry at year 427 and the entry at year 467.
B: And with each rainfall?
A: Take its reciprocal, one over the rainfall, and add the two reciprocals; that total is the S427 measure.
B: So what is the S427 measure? 0.22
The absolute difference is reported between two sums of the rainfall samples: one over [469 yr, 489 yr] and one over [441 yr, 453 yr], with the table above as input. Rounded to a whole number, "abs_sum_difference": 17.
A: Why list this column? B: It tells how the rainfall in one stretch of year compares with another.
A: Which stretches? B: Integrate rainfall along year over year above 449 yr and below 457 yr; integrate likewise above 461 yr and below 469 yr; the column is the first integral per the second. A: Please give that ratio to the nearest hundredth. 0.94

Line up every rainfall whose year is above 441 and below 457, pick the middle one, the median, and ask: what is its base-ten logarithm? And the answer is 0.904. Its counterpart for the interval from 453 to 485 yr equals 0.939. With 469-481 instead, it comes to 0.932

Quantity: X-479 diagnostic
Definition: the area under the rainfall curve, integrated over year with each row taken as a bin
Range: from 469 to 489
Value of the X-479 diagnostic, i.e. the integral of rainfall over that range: 158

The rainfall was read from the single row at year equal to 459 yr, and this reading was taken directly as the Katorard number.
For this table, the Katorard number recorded 8.72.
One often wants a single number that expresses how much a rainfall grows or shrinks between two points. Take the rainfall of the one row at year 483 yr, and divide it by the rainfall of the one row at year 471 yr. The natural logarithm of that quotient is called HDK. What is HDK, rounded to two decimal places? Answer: -0.18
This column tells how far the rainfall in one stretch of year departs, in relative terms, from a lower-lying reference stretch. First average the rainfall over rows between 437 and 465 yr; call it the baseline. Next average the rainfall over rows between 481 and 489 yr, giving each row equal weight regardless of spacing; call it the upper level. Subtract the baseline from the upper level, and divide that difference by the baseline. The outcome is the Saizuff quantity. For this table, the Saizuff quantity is 0.11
